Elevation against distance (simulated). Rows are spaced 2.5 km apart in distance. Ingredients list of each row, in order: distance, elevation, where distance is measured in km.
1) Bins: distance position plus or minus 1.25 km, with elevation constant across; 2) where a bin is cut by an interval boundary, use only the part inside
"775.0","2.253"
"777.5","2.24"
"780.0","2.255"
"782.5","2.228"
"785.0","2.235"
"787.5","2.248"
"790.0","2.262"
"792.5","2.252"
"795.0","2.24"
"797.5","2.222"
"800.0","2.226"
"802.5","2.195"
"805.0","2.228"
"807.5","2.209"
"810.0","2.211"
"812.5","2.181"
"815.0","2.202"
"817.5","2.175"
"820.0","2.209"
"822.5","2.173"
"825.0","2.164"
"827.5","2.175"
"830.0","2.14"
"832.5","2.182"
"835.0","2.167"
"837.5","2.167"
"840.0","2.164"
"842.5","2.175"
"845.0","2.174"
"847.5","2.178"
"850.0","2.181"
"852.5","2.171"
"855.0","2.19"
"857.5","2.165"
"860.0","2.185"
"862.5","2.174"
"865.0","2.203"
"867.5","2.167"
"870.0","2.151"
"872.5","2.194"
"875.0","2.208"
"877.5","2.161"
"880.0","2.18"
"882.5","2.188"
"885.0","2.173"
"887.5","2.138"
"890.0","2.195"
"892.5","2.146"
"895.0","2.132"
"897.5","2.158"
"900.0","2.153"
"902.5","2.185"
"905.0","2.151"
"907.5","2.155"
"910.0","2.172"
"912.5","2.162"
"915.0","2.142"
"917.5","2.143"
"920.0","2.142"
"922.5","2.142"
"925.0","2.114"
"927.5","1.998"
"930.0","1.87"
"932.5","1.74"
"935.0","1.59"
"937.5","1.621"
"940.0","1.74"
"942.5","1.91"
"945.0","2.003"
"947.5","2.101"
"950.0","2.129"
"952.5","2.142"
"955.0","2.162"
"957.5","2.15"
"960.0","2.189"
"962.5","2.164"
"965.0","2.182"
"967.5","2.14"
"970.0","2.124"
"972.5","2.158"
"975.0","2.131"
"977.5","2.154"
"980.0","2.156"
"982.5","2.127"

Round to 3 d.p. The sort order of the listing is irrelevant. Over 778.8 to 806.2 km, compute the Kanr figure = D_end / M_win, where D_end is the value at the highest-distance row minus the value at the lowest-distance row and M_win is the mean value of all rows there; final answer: -0.012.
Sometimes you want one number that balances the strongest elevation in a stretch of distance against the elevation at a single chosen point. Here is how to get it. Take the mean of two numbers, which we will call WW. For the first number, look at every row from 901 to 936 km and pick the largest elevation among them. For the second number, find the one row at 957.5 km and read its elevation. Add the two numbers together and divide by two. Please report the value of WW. 2.17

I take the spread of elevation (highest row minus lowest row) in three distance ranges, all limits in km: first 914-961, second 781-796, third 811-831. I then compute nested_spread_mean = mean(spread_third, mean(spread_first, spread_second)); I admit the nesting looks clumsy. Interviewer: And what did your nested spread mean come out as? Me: 0.193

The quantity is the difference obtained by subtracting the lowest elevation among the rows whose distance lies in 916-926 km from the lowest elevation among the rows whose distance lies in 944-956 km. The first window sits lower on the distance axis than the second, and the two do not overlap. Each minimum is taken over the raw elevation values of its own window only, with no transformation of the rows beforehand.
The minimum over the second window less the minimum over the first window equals -0.111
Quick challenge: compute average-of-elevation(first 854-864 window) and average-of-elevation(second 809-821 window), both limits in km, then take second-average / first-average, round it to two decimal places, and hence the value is 1.01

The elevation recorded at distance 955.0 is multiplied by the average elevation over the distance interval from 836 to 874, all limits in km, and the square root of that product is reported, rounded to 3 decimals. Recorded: 2.169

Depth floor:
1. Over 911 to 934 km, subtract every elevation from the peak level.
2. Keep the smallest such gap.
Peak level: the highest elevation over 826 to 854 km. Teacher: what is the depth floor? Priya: 0.020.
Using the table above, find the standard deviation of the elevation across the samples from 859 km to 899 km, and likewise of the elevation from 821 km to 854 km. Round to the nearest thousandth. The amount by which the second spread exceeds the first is -0.012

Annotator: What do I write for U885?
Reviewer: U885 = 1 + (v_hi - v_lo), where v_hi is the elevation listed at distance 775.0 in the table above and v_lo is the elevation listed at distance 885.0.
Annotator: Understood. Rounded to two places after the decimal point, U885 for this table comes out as 1.08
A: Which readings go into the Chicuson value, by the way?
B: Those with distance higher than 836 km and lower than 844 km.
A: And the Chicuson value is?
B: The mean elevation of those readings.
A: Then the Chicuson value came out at 2.17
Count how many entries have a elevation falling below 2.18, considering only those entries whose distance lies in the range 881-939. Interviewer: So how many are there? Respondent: 20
